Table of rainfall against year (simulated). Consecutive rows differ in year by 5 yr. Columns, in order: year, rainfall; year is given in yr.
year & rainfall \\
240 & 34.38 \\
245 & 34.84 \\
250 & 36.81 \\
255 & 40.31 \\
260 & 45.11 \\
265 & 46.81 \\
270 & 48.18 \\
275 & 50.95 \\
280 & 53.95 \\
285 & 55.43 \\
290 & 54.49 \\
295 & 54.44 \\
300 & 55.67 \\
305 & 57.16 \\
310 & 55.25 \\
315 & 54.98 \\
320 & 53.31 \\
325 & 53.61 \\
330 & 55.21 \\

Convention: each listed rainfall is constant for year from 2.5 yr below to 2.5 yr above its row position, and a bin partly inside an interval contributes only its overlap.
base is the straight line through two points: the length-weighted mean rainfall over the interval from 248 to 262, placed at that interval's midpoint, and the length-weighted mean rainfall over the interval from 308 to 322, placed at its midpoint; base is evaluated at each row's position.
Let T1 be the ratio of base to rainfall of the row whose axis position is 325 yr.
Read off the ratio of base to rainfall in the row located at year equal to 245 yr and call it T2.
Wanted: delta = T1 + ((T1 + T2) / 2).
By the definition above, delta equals 2.14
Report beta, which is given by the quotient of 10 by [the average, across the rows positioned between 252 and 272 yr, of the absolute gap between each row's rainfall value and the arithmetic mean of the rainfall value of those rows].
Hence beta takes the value 4.2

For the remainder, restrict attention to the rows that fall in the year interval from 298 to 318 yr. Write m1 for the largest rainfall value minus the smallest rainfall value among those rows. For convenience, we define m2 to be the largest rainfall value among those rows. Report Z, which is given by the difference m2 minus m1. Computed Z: 55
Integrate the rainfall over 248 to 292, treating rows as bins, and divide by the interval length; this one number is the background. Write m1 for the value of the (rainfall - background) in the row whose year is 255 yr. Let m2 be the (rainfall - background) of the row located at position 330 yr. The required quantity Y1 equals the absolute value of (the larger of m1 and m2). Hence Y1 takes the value 7.2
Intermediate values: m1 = -8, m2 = 7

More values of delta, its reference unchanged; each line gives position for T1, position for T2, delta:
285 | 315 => 1.78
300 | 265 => 1.84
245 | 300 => 2.11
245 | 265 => 2.11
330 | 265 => 2.03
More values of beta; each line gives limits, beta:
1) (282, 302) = 18.4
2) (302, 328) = 8.9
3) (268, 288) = 3.9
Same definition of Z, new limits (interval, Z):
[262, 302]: 47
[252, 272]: 40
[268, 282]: 48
